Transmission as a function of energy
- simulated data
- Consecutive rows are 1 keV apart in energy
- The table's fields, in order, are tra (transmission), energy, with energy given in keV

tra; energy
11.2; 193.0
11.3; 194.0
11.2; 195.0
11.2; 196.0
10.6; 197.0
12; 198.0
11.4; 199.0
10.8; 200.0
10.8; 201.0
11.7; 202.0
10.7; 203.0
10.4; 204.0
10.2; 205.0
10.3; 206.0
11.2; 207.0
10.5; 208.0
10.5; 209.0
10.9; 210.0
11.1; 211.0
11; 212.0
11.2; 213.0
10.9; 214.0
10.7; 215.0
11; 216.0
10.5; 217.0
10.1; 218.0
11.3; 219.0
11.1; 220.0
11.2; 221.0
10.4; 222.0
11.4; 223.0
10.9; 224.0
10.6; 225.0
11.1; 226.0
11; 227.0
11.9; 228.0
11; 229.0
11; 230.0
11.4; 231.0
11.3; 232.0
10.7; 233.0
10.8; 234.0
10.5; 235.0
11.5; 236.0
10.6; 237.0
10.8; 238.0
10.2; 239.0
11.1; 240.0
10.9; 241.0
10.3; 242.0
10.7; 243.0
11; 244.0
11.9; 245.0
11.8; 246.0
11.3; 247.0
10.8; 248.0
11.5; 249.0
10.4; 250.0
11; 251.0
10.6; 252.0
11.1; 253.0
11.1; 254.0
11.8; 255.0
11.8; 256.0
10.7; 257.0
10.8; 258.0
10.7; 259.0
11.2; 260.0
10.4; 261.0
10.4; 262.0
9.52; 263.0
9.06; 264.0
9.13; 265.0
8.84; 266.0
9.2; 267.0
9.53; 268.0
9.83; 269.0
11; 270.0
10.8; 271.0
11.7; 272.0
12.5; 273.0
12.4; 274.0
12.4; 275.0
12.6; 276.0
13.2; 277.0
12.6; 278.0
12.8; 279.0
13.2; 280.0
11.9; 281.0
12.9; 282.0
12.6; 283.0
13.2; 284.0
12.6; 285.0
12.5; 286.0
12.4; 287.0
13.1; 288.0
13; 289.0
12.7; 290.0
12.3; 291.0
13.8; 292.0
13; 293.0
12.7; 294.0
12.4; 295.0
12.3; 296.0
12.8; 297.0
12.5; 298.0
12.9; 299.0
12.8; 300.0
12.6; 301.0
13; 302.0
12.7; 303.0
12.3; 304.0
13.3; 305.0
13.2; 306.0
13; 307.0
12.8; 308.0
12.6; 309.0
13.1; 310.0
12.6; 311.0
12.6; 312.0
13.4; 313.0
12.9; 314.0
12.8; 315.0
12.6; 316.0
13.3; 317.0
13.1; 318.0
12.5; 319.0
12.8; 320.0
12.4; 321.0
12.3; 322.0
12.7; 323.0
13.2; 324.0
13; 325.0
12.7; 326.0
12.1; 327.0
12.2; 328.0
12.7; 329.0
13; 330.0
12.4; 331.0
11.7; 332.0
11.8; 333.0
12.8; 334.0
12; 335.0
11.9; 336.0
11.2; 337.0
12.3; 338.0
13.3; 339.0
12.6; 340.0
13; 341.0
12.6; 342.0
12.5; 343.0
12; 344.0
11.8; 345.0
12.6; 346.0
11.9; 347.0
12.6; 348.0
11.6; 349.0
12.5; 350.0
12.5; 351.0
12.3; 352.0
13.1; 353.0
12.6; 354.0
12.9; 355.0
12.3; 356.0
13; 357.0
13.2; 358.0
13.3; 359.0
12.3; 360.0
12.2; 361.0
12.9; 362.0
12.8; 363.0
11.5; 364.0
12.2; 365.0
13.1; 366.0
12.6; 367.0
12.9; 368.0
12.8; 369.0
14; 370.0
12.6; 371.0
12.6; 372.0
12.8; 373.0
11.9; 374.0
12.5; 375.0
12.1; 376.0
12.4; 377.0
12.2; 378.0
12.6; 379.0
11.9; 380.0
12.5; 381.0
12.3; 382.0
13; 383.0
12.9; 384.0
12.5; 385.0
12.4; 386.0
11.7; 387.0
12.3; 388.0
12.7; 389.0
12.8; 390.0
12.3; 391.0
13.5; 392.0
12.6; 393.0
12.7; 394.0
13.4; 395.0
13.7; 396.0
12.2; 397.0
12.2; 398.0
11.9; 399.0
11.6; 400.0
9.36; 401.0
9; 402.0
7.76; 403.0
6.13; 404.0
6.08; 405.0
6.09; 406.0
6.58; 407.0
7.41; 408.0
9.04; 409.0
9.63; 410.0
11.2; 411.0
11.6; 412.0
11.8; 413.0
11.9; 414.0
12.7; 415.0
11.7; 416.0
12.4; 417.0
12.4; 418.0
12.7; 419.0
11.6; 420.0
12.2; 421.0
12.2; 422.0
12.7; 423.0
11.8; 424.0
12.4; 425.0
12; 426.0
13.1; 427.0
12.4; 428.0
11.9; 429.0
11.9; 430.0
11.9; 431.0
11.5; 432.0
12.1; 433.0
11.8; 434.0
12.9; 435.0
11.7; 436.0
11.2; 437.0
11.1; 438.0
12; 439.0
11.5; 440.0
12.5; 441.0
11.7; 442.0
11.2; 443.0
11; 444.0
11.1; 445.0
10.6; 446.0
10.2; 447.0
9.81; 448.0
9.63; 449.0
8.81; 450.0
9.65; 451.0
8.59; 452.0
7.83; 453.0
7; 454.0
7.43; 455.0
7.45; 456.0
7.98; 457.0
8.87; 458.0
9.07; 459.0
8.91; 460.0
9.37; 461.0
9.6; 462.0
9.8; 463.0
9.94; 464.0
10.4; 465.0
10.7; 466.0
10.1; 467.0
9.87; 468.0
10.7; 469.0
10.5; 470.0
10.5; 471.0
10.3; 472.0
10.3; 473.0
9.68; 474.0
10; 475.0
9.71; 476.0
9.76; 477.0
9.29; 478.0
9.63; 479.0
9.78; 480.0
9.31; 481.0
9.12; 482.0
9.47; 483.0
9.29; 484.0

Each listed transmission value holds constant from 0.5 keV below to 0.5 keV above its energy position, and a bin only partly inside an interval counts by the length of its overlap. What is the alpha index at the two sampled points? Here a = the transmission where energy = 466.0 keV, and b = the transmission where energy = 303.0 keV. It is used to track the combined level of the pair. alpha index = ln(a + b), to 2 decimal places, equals 3.15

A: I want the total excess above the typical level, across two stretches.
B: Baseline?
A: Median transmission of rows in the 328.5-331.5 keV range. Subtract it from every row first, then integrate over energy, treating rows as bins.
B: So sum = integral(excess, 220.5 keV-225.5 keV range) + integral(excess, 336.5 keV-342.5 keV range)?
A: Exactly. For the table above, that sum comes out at -10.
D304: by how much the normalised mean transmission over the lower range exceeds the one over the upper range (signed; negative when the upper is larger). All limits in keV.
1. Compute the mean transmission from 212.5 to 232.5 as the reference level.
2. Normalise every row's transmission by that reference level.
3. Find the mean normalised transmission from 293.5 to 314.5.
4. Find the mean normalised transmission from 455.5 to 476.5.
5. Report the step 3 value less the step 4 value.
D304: 0.28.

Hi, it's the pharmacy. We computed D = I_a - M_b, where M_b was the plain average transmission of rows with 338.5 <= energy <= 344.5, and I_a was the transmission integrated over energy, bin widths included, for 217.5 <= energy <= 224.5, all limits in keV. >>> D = 64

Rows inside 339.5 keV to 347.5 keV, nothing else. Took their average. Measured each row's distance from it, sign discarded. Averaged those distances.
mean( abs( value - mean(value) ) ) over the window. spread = 0.36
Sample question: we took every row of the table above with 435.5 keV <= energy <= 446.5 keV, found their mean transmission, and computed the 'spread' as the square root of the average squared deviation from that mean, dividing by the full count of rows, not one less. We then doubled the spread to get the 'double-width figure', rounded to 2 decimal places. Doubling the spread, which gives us 1.01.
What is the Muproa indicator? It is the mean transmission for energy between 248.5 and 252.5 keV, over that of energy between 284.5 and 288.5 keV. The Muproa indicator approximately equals 0.86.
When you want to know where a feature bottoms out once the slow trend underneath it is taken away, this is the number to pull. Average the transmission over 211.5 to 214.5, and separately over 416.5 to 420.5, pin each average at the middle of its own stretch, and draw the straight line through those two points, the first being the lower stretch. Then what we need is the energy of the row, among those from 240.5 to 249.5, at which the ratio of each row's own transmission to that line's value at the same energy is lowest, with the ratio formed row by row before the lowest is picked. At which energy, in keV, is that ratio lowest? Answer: 242.0 keV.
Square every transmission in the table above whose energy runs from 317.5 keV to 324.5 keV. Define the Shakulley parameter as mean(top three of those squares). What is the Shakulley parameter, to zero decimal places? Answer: 170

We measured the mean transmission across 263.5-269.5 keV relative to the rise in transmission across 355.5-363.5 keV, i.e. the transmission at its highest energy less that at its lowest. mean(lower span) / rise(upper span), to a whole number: 19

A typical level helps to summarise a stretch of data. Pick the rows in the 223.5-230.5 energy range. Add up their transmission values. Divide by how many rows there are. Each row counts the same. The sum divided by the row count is 11.1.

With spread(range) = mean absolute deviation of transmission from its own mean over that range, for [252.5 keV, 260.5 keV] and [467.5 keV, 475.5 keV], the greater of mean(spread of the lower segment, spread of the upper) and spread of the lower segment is 0.34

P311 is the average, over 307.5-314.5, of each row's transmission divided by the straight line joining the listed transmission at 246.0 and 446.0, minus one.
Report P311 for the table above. 0.1268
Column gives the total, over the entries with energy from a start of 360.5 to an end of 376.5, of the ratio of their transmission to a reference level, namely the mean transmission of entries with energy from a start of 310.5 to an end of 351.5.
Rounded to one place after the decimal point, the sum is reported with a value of 16.1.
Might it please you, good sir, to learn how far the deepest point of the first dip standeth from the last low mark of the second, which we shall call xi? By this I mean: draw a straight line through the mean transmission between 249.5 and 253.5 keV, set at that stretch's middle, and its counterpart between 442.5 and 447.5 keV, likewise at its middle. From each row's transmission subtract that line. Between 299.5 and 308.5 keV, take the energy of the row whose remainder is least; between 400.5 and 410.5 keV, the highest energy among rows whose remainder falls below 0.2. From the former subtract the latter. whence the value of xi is -106 keV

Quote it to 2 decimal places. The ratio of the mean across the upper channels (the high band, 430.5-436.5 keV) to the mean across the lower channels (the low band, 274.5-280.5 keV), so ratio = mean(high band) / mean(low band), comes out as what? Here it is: 0.94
